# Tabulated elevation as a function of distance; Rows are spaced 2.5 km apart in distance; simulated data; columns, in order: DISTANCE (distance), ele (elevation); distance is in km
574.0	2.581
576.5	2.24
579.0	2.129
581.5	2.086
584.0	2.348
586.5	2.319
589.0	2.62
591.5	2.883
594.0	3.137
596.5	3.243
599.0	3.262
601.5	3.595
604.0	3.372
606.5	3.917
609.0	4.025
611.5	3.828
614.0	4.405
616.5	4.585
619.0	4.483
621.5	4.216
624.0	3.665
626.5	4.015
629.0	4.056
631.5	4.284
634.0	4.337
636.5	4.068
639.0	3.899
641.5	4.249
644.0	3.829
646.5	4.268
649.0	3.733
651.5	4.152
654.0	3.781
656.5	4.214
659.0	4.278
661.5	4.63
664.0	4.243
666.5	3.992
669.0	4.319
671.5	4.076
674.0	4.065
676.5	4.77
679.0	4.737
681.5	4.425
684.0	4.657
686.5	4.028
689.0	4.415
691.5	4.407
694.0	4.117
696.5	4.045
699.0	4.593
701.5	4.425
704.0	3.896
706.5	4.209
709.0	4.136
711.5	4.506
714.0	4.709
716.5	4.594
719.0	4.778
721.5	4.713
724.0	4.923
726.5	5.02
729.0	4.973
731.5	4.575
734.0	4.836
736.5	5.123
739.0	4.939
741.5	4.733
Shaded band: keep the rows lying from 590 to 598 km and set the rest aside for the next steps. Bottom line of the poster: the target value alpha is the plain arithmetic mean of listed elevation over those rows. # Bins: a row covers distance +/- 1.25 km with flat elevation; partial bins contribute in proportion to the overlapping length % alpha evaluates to 3.1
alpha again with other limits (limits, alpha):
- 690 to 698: 4.2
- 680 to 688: 4.4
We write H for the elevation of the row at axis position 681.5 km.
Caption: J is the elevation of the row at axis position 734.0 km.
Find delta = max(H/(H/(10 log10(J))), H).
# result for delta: 6.84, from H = 4.425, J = 4.836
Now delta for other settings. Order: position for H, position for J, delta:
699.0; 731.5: 6.60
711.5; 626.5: 6.04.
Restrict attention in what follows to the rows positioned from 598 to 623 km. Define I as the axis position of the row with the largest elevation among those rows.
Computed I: 616.5 km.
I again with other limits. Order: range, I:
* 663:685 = 676.5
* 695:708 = 699.0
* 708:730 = 726.5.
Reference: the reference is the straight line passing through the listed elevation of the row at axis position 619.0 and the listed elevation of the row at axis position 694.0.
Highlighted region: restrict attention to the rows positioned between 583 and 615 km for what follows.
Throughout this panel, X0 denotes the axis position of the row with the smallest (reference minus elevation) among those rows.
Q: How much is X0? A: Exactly 614.0 km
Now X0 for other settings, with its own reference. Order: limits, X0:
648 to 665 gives 661.5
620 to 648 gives 634.0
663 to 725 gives 724.0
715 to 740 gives 736.5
